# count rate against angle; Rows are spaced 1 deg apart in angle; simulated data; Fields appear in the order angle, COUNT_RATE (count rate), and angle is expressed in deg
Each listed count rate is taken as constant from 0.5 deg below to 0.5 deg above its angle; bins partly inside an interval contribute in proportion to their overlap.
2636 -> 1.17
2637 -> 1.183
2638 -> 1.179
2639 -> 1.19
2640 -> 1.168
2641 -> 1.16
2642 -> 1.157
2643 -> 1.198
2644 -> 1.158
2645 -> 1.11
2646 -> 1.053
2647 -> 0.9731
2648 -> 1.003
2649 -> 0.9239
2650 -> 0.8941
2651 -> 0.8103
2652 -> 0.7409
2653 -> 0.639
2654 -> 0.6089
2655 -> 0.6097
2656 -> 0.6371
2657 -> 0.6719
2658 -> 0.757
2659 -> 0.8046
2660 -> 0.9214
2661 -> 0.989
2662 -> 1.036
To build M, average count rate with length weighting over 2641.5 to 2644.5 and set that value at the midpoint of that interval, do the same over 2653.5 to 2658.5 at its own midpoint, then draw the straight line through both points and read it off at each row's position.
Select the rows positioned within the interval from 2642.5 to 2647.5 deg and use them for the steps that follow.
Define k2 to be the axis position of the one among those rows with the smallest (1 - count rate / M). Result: 2644 deg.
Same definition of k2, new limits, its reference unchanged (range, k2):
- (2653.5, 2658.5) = 2658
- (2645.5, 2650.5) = 2648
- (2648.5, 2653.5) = 2650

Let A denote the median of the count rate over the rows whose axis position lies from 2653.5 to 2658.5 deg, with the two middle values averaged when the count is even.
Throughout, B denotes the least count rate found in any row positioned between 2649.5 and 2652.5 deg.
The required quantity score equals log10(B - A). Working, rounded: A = 0.64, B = 0.7409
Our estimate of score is -1.0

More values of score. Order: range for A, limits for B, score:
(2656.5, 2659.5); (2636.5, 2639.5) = -0.4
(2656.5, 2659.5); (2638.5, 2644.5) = -0.4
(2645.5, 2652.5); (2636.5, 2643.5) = -0.6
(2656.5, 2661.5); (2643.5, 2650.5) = -1.0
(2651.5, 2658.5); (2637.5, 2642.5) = -0.3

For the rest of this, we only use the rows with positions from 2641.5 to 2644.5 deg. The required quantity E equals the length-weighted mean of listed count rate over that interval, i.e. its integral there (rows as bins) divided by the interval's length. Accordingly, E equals 1.2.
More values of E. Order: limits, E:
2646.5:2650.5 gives 0.9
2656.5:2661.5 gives 0.8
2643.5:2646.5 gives 1.1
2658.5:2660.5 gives 0.9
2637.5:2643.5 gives 1.2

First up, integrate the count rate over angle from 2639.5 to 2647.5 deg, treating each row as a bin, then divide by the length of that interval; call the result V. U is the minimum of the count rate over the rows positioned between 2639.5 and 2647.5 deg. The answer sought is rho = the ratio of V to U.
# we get 1.15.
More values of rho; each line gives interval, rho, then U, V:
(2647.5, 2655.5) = 1.28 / 0.6089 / 0.78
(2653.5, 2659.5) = 1.12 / 0.6089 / 0.68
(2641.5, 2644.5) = 1.01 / 1.157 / 1.17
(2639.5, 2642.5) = 1.00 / 1.157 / 1.16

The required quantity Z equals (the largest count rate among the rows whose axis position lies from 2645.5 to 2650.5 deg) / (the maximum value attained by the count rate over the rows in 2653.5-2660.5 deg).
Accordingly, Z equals 1.14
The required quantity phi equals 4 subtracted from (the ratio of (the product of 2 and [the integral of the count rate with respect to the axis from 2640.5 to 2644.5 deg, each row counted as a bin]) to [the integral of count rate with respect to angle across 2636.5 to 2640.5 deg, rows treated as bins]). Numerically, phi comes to -2.0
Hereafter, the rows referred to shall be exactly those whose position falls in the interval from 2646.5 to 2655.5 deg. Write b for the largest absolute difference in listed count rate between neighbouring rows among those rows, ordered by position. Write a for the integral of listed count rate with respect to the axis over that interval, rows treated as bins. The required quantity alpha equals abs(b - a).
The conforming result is 7.1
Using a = 7.20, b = 0.10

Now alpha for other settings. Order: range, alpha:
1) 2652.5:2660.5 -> 5.5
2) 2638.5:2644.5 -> 7.0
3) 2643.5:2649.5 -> 6.1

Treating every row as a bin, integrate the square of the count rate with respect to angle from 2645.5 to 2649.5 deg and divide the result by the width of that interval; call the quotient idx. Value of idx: 1.0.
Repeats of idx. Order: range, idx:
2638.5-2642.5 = 1.4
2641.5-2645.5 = 1.3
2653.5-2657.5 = 0.4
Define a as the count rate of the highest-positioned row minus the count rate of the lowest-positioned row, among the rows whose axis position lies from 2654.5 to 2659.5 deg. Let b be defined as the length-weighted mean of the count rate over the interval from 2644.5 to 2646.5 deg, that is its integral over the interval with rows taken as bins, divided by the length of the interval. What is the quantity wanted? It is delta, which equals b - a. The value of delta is 0.9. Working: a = 0.19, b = 1.08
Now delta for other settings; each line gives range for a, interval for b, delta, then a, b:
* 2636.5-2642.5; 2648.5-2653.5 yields 0.8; -0.03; 0.80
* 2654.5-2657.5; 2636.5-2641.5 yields 1.1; 0.06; 1.18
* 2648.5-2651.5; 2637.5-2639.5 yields 1.3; -0.11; 1.18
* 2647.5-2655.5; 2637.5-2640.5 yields 1.6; -0.39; 1.18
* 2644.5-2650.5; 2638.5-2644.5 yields 1.4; -0.22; 1.17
